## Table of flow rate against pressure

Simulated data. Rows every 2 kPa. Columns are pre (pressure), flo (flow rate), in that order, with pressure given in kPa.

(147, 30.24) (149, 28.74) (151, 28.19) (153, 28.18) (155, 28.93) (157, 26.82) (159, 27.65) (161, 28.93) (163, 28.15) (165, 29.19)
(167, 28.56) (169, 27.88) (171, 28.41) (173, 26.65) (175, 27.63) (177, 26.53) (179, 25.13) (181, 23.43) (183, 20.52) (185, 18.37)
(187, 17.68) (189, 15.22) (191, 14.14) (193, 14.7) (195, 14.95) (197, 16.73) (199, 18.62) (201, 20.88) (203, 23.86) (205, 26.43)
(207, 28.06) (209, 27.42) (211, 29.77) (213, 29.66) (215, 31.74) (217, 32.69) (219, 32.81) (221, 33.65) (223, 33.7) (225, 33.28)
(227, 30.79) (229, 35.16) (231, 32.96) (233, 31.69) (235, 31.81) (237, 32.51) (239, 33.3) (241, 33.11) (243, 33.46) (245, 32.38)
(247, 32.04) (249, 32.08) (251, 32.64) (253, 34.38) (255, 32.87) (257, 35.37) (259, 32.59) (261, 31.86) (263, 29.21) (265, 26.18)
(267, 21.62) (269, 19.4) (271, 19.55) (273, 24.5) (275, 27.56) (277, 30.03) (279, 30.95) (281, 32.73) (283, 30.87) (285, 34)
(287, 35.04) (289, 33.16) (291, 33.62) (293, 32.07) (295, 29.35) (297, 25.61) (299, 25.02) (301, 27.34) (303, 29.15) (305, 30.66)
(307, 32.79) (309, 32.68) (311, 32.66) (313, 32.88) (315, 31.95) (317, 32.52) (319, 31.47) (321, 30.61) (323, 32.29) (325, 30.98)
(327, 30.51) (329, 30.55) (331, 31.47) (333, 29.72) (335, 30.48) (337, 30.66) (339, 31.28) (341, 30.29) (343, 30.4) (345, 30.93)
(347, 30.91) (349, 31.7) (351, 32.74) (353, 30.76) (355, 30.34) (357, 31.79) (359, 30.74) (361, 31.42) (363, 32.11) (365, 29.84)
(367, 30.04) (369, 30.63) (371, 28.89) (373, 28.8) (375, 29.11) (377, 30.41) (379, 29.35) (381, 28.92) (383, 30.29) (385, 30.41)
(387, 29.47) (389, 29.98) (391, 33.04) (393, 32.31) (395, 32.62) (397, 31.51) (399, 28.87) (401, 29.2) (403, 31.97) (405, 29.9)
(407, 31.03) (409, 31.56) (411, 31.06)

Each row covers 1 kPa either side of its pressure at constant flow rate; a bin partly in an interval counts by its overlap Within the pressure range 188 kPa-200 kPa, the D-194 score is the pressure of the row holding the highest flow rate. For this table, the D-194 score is 199 kPa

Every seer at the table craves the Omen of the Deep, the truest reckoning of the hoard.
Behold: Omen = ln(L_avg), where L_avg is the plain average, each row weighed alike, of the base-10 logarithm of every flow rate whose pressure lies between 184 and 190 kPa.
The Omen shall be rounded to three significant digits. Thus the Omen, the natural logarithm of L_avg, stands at 0.208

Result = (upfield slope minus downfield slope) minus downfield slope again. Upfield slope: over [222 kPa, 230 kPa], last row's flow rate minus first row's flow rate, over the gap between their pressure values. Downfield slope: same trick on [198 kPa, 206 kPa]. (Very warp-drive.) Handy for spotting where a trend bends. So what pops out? -2.4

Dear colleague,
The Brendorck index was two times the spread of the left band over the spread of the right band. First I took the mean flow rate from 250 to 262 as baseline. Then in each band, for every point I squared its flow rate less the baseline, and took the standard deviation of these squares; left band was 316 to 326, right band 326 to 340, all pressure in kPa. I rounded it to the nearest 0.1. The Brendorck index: 1.8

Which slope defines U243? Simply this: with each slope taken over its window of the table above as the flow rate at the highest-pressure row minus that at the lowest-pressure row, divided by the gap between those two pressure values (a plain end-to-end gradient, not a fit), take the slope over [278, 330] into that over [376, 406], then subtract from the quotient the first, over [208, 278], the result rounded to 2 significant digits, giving 2.2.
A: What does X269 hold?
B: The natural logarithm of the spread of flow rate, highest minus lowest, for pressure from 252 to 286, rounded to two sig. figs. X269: 2.8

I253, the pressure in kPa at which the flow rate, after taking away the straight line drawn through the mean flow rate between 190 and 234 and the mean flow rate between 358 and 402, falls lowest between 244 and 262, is 261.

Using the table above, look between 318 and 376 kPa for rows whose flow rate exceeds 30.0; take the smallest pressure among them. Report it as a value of 319 kPa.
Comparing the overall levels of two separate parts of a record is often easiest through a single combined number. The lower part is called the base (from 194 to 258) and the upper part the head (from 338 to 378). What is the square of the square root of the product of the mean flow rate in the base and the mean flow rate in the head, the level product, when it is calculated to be 920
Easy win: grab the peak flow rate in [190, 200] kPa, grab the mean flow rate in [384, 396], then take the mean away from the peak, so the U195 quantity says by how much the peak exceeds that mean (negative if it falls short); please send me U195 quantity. -13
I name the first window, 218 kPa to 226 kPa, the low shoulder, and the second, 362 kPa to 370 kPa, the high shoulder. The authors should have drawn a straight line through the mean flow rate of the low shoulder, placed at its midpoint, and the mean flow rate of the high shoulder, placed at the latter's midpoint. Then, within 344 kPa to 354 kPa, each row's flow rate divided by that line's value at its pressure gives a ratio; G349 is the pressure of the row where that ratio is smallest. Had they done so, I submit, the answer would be 353 kPa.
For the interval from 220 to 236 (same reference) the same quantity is 227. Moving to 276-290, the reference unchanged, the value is 277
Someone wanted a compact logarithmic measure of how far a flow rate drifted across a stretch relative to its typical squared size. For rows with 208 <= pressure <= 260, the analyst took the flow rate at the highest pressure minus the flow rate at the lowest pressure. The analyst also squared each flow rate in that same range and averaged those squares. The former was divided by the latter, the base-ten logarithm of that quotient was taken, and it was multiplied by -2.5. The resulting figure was 5.8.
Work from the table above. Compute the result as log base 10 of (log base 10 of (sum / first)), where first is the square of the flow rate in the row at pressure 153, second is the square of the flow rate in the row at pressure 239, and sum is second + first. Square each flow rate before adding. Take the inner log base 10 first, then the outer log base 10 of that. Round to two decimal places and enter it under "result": -0.42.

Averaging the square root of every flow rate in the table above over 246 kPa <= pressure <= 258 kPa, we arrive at 5.76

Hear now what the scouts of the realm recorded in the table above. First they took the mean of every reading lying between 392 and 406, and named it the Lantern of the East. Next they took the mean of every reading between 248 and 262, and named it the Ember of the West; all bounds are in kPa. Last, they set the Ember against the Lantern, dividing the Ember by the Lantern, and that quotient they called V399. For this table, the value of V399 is 1.07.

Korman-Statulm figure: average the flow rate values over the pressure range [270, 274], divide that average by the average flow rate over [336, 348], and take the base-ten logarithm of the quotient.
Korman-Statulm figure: -0.14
